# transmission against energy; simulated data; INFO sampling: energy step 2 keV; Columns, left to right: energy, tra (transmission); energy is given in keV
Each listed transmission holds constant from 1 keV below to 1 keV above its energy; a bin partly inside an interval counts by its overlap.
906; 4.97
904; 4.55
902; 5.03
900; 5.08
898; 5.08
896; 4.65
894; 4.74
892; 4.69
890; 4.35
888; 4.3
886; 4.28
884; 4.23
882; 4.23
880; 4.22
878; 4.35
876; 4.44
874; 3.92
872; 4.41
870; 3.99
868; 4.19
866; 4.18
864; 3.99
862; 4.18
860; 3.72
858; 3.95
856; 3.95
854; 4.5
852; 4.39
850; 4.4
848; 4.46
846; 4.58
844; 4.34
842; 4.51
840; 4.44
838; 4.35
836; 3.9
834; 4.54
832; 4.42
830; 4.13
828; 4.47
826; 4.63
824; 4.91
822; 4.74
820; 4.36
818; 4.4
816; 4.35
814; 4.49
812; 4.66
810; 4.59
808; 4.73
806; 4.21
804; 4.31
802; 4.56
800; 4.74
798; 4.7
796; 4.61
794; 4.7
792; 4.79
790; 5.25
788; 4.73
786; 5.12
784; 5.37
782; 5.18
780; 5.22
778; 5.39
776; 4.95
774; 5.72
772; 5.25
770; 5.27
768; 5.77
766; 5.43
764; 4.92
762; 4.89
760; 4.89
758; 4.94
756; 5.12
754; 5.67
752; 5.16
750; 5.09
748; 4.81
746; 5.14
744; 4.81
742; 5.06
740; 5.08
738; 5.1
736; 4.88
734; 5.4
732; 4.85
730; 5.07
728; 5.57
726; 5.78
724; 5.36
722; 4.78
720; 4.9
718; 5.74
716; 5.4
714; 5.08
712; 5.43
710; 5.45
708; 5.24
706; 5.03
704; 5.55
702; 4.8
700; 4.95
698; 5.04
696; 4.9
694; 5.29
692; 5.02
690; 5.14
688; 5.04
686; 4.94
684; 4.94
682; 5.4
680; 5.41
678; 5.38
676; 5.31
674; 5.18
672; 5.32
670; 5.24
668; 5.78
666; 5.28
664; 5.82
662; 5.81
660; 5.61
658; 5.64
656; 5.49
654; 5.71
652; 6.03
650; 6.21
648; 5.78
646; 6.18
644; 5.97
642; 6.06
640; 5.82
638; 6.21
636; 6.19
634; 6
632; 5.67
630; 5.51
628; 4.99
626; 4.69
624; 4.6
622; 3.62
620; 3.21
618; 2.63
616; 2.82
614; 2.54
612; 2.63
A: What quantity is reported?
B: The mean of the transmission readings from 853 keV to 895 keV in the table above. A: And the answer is 4.23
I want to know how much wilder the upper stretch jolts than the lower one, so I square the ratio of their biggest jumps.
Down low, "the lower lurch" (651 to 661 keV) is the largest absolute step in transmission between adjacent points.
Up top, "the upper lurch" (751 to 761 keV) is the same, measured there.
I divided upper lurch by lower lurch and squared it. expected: 3.0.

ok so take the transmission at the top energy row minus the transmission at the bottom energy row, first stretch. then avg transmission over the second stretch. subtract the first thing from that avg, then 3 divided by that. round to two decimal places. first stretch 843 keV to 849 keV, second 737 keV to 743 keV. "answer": 0.60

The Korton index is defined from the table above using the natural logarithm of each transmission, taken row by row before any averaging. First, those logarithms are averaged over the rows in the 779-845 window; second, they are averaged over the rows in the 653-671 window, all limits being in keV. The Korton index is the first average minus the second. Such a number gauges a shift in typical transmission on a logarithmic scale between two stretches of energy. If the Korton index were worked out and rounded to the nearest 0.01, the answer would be -0.19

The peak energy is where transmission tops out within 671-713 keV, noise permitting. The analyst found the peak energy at 704 keV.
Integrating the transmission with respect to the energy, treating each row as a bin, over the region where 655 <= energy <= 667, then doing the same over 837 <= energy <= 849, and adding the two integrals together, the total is 120.7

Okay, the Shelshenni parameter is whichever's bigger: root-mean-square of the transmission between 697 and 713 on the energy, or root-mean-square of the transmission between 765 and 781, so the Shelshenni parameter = 5.38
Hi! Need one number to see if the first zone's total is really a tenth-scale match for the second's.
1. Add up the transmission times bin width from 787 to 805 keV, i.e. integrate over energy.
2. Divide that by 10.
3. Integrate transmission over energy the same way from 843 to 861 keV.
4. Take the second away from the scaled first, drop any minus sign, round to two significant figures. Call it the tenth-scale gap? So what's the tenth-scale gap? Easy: 68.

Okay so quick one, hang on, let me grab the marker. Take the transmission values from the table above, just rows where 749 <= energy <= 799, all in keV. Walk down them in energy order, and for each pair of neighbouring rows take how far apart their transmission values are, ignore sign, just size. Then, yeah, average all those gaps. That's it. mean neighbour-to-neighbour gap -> 0.28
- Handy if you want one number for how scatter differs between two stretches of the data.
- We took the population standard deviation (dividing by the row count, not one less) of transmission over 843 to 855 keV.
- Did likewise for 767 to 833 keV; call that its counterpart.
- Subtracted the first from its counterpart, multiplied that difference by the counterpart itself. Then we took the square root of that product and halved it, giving 0.187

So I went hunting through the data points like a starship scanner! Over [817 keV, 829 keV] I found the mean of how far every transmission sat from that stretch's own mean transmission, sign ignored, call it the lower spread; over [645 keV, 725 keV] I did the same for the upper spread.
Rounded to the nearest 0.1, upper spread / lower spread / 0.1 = 16.8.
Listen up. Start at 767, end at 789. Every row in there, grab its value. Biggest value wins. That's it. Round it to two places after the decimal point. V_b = 5.77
